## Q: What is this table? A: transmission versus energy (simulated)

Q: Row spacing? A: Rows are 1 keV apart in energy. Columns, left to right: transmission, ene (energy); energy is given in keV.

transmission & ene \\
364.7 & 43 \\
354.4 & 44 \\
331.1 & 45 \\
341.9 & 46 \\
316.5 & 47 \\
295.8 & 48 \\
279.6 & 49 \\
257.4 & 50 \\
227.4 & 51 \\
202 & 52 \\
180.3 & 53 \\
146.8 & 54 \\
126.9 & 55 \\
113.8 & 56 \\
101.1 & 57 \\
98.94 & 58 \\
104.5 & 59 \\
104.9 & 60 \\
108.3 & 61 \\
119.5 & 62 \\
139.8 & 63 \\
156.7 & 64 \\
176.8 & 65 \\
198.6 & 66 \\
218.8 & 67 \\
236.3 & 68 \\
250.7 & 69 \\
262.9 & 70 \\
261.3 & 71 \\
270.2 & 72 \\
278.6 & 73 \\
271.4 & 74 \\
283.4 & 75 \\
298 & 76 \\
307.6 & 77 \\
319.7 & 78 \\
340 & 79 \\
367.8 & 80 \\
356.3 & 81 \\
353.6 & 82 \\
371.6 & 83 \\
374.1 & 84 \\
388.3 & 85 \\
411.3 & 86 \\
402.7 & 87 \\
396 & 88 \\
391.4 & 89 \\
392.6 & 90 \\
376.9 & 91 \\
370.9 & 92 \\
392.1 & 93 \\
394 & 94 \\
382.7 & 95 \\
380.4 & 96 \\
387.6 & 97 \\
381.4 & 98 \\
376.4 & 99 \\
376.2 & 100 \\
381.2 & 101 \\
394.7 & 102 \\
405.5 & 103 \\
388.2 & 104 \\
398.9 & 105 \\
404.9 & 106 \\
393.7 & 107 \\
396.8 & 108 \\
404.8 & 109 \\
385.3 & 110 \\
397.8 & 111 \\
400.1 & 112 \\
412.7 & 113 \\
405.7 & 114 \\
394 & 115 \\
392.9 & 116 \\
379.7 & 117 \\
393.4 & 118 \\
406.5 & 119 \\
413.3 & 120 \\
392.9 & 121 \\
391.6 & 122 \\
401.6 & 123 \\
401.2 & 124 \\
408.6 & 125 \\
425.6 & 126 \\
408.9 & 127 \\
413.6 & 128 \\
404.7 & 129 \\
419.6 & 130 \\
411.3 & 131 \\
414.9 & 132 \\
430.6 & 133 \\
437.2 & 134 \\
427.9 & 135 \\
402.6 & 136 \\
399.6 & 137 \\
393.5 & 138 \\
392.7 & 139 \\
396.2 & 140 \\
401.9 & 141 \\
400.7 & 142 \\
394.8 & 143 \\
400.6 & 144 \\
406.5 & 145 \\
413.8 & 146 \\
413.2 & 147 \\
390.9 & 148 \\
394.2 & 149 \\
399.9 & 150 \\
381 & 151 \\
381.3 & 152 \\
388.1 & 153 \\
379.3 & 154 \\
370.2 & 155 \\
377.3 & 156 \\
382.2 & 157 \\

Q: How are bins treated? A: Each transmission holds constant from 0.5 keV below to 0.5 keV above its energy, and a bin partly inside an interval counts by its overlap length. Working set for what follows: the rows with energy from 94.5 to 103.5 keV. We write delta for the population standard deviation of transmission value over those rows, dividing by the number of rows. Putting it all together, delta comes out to 9.0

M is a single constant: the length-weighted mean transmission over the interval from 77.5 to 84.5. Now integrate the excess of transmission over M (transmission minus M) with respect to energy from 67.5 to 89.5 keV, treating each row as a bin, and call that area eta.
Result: -611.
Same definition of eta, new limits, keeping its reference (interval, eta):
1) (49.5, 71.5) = -4010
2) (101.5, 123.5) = 951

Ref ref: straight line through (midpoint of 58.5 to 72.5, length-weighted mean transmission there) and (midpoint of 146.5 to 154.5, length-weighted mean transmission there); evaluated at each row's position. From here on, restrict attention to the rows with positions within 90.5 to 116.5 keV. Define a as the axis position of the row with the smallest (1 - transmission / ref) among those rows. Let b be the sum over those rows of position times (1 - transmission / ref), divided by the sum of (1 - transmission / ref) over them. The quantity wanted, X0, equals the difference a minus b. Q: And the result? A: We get -9.3 keV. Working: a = 93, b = 102.3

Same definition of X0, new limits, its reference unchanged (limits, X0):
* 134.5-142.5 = -2.8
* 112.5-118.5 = -2.2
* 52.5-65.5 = -6.5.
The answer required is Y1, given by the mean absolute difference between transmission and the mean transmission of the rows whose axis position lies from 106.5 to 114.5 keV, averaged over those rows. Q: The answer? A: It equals 6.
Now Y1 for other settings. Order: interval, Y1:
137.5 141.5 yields 3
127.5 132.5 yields 4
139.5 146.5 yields 5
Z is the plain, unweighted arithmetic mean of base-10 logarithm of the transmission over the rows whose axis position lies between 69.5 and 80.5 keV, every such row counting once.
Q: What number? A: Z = 2.47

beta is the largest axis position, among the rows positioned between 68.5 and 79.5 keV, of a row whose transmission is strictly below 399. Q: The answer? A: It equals 79 keV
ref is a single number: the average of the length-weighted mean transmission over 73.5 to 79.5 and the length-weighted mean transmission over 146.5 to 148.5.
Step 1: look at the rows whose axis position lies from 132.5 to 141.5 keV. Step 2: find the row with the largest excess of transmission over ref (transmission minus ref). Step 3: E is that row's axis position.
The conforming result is 134 keV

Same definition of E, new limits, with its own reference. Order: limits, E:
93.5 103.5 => 103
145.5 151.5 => 146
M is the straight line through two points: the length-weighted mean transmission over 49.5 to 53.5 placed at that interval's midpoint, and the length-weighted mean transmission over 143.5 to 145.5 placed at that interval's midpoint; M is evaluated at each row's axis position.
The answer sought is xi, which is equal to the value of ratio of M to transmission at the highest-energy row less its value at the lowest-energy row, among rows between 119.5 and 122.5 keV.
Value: 0.06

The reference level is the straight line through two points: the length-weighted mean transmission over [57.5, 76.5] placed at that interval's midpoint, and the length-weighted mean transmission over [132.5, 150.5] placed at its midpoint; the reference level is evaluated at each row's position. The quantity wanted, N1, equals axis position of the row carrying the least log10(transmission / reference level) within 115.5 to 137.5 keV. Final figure 137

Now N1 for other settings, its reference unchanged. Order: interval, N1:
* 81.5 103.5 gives 100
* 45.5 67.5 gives 58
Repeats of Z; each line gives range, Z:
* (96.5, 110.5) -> 2.59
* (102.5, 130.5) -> 2.60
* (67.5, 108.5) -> 2.55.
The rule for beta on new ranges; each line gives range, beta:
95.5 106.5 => 105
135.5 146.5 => 143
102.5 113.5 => 111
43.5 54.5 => 54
